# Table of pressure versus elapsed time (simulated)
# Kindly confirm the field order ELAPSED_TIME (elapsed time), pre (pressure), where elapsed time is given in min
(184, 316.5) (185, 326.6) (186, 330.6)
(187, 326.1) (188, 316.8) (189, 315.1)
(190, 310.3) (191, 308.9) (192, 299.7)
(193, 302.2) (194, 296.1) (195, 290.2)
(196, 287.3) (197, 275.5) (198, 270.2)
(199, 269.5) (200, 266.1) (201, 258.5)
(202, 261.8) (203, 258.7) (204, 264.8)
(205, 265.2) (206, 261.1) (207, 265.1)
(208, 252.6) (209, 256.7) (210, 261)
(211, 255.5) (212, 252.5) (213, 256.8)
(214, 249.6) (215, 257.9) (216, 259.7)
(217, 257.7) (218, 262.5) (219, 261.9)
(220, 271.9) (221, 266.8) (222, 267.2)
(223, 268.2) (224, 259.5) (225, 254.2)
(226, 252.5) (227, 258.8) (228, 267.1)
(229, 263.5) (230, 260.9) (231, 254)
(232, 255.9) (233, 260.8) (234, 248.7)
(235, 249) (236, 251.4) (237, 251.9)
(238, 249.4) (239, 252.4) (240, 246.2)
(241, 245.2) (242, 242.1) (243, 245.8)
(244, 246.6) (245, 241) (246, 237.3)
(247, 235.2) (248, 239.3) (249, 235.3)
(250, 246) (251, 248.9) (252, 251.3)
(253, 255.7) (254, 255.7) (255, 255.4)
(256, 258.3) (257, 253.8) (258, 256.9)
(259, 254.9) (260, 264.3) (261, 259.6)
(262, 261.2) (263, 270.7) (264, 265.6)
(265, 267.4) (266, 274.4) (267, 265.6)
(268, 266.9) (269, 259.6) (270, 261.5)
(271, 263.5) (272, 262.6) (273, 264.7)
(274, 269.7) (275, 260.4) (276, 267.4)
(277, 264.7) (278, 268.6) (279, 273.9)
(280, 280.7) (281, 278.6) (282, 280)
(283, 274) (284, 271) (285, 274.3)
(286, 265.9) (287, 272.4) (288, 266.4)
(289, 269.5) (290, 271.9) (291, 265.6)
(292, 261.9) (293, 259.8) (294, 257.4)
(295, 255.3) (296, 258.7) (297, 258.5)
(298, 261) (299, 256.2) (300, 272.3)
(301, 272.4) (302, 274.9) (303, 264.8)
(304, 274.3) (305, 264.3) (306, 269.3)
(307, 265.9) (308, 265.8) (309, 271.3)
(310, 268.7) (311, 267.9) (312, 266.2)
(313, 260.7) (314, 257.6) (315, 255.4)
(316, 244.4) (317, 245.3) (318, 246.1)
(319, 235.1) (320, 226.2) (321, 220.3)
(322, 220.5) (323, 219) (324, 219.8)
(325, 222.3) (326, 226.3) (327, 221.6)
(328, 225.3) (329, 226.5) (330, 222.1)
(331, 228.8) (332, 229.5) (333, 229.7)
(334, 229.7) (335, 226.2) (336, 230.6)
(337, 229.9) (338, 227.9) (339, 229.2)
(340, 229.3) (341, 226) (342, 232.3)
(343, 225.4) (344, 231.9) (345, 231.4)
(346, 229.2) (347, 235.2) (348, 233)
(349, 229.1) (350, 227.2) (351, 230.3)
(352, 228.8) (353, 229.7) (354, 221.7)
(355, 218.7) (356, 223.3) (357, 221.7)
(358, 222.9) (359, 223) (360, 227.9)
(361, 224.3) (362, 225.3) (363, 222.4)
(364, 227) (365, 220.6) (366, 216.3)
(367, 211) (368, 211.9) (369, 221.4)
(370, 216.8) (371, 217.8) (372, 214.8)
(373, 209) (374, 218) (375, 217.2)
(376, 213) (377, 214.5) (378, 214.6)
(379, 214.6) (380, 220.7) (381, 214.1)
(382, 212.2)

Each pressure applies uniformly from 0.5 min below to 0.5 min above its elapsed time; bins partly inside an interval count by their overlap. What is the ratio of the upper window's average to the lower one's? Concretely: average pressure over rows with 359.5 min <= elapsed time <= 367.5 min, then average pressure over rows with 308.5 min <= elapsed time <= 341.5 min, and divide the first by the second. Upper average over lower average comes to 0.94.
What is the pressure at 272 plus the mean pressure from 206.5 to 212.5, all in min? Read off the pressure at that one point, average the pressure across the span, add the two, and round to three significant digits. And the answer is 520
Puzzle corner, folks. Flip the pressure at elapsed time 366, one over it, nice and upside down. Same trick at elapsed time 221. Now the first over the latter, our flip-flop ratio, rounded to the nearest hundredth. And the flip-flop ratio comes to 1.23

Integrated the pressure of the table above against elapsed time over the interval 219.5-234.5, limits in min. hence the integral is 3910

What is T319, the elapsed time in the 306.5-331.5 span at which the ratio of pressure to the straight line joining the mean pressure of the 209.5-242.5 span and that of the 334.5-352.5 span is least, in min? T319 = 323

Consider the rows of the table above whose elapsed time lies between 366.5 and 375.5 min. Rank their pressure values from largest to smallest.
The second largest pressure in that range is 218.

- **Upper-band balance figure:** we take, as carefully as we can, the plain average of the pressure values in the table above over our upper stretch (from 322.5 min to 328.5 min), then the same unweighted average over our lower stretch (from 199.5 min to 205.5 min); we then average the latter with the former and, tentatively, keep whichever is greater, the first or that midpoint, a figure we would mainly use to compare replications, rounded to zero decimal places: 242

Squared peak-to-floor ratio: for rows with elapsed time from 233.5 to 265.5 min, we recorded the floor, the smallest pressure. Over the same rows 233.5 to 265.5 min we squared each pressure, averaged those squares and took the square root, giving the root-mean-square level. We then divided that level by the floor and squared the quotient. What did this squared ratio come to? 1.14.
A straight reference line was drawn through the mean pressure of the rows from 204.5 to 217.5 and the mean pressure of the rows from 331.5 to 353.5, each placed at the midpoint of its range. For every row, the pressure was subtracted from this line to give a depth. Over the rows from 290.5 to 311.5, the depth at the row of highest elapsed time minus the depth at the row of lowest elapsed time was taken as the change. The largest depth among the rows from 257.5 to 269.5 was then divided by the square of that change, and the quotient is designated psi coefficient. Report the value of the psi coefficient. -0.17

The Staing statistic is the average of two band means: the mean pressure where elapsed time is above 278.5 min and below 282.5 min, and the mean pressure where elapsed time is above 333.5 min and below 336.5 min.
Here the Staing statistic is 254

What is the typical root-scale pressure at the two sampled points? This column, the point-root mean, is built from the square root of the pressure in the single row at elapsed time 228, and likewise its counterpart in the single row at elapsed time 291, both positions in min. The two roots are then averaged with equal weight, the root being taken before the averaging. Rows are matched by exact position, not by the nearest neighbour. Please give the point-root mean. 16.3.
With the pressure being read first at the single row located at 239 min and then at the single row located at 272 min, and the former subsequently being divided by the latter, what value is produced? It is 0.96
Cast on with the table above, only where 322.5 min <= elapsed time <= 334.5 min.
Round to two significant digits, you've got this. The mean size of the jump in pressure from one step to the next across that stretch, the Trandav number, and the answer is 2.6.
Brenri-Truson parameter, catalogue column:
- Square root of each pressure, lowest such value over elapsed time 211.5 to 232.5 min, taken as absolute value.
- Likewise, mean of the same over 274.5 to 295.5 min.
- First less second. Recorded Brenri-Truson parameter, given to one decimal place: -0.6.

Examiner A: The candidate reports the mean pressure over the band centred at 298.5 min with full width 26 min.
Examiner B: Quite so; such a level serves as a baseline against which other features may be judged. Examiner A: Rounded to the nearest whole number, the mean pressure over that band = 266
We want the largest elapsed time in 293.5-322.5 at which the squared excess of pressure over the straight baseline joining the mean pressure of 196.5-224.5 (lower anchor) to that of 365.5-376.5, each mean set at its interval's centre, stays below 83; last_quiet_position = 322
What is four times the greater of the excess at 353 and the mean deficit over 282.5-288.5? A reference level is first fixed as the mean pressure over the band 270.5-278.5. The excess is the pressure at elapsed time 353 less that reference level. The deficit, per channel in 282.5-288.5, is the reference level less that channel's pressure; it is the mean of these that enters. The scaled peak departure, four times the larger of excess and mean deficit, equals -22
